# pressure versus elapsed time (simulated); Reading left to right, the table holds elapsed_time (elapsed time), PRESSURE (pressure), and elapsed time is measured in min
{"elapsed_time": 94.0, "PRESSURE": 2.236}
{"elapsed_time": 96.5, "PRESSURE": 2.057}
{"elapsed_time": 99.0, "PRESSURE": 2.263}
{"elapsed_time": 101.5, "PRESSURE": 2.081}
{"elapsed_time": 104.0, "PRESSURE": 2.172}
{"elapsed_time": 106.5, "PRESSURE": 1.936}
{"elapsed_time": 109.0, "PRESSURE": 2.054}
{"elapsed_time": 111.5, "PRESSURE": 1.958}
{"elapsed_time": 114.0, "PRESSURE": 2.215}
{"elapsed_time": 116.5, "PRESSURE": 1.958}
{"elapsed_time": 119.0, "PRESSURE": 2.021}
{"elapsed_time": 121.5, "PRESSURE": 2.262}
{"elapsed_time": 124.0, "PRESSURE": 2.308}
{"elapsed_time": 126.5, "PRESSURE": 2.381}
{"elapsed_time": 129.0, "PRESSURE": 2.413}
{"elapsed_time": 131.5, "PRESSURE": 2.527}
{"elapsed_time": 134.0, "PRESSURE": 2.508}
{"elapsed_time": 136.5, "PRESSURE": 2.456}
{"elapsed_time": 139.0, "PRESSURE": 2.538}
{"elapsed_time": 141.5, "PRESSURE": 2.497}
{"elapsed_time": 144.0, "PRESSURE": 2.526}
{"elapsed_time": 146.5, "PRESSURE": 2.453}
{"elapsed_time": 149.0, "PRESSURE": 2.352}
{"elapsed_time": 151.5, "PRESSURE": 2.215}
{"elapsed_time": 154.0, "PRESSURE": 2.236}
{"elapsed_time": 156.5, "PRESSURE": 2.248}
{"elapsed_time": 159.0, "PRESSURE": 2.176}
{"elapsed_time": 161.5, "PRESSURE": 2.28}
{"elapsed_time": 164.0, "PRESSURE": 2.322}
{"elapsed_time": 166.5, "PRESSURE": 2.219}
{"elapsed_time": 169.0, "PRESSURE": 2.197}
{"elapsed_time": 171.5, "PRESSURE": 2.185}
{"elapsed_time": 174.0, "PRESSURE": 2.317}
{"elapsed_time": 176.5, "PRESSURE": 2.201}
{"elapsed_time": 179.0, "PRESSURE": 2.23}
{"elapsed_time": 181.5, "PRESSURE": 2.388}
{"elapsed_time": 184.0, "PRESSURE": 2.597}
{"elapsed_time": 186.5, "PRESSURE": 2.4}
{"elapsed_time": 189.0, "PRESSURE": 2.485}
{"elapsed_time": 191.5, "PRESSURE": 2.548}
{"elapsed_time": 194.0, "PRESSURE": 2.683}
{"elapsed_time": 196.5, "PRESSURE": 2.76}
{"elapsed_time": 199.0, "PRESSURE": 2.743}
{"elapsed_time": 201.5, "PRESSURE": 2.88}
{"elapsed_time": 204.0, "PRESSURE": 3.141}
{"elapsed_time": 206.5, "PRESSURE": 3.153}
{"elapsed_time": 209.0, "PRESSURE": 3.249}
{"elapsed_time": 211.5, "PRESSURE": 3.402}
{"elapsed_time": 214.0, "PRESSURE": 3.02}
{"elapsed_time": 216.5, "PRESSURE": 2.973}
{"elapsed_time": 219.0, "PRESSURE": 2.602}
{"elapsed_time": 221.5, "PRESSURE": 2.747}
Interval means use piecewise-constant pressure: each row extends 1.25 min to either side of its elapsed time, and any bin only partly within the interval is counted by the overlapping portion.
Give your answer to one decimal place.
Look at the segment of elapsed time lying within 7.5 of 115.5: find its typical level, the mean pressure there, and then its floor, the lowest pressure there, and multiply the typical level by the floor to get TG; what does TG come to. 4.1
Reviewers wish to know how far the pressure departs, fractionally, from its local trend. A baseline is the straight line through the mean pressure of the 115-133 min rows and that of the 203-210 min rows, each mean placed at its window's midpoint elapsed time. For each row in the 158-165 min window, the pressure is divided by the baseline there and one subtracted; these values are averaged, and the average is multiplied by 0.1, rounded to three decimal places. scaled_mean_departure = -0.016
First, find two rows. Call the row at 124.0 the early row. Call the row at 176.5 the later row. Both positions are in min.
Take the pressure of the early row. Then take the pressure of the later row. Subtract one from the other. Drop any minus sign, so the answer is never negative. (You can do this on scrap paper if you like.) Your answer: 0.11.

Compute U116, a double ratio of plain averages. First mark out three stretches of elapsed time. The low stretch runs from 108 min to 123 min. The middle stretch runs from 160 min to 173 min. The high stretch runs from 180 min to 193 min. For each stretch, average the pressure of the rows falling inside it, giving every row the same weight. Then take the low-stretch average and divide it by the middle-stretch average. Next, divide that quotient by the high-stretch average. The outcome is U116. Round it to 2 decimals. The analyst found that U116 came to 0.37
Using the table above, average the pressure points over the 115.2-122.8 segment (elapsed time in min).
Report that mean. 2.08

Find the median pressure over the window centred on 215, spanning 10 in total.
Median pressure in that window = 3.0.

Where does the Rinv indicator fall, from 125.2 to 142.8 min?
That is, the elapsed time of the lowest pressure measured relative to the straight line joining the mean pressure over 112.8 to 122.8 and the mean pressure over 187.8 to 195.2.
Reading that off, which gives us 126.5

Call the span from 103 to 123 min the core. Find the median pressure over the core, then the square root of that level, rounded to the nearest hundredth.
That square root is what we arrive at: 1.43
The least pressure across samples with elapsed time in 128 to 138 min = 2.413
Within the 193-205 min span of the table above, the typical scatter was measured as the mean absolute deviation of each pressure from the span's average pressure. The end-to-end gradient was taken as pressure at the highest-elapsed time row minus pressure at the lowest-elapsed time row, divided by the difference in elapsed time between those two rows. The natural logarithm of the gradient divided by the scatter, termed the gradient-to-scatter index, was -1.1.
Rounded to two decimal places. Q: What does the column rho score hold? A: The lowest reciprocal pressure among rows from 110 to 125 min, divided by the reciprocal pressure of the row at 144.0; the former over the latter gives 1.09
